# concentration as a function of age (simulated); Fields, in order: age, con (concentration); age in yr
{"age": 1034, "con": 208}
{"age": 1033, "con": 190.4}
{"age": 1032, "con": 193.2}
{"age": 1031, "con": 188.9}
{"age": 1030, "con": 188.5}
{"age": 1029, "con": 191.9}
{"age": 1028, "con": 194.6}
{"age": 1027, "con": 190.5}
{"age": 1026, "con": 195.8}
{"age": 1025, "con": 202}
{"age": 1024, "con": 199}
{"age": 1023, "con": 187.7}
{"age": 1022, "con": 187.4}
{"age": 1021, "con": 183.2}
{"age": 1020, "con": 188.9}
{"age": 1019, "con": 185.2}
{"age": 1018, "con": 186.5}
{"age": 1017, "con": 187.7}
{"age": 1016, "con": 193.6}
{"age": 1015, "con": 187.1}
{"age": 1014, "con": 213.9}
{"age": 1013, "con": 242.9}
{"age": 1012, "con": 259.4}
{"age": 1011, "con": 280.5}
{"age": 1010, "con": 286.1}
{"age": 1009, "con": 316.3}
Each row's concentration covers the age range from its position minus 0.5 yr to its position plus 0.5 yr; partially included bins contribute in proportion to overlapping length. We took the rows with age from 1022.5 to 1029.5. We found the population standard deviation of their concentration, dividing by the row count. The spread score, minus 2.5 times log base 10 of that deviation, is -1.7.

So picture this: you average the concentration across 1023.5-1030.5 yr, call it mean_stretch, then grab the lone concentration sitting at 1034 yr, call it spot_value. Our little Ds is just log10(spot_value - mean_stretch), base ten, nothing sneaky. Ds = 1.1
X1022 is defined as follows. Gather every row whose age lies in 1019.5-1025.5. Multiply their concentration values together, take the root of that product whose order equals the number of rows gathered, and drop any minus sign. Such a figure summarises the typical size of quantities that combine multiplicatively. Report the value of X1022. 191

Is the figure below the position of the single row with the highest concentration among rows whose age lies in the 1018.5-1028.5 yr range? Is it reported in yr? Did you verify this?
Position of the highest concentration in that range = 1025 yr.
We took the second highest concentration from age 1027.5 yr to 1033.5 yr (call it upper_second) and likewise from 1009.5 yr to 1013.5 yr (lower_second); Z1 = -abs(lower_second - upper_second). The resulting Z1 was -87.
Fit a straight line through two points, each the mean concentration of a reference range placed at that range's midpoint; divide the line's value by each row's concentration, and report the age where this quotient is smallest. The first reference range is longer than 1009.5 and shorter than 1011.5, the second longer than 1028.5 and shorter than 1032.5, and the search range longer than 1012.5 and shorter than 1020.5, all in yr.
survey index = 1013 yr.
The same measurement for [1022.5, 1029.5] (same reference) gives 1029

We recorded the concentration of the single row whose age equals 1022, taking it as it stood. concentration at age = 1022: 187.4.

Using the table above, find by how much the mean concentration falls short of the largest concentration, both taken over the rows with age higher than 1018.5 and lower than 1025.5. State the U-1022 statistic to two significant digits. 12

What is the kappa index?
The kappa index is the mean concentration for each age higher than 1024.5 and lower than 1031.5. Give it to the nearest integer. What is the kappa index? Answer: 193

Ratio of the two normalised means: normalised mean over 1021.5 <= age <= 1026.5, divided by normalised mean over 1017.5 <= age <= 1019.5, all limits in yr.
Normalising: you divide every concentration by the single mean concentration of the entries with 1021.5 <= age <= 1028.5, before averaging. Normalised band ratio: 1.05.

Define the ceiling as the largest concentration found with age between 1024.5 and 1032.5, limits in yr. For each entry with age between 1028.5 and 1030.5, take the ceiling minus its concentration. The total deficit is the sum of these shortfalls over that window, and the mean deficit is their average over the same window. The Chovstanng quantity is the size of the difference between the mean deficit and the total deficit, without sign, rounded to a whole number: 12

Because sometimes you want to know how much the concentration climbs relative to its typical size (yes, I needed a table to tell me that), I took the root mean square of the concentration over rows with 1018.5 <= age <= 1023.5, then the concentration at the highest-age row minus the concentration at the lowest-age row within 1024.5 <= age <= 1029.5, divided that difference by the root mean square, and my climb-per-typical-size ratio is -0.05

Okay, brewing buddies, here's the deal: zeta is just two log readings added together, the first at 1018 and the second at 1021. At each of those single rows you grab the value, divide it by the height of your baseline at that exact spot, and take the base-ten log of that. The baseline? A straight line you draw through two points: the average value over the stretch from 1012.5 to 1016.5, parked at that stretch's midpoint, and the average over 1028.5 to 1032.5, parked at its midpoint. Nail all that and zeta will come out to -0.084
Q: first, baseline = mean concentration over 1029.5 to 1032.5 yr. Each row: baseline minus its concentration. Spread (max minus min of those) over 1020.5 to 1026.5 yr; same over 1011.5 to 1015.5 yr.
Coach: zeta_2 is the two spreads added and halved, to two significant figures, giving 46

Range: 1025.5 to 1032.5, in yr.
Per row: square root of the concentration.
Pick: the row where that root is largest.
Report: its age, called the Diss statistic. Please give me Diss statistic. 1026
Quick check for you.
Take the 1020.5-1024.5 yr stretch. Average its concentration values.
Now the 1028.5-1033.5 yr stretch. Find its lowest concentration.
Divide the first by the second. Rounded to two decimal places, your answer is 1.00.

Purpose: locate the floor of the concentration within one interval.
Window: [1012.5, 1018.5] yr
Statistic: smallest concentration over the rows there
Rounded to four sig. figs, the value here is 186.5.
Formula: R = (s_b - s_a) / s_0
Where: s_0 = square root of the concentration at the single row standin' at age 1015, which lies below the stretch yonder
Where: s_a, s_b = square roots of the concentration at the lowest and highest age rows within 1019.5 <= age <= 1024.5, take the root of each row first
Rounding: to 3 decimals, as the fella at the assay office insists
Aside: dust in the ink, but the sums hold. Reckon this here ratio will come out 0.027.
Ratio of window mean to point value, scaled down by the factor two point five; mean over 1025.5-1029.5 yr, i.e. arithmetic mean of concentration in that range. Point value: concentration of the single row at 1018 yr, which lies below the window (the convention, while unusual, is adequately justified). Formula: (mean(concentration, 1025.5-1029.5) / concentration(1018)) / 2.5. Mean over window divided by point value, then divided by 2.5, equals 0.41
